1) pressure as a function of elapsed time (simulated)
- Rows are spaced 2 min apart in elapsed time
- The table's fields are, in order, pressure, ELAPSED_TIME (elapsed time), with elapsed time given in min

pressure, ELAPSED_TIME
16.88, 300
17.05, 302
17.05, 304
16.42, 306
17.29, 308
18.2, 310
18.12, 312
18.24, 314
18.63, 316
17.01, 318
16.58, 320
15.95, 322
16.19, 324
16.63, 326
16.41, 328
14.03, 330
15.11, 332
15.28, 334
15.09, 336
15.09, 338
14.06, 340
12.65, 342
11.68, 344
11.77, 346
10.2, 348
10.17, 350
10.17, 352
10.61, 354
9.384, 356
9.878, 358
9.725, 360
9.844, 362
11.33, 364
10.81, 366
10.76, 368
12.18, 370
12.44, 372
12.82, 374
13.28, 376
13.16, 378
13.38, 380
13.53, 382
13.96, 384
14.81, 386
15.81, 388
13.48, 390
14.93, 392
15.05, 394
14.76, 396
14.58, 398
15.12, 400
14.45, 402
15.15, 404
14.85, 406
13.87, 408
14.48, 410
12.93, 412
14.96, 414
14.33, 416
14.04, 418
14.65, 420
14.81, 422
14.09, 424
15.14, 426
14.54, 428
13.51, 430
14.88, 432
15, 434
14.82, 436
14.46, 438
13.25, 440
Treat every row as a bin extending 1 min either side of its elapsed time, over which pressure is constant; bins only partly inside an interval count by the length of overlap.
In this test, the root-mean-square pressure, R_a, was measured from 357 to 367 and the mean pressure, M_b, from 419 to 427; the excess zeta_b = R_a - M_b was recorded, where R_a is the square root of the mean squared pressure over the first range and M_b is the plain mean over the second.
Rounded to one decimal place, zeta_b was -4.3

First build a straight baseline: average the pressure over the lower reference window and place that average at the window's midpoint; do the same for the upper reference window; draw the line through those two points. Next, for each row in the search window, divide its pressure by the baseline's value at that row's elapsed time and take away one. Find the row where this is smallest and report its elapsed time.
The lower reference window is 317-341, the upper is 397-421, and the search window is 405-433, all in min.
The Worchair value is 412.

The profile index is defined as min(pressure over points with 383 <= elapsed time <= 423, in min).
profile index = 12.93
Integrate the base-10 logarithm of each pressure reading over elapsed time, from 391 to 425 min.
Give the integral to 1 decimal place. 39.5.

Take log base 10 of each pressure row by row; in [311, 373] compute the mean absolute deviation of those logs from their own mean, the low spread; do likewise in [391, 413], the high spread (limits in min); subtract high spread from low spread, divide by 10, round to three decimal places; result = 0.007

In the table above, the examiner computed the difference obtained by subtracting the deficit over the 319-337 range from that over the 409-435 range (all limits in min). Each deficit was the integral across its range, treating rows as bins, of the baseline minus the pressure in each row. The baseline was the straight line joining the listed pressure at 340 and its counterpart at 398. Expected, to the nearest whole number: 41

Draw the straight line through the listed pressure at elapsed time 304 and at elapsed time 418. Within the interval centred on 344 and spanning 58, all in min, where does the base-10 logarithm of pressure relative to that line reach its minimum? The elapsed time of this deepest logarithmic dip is 356 min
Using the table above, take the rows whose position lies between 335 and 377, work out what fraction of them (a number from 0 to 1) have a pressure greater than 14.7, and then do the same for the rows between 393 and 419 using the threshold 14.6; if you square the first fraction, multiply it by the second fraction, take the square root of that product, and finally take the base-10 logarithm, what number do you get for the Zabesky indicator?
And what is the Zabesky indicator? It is -1.2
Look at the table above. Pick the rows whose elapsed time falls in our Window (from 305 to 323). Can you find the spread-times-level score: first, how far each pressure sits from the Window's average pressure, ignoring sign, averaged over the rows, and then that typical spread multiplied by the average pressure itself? 14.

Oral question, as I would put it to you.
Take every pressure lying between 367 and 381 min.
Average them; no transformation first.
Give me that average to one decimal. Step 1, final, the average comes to 12.6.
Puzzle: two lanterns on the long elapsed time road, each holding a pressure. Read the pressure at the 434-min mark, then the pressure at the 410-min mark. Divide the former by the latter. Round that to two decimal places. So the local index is 1.04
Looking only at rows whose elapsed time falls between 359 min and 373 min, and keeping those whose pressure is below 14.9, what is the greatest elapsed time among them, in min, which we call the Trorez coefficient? 372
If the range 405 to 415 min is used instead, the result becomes 412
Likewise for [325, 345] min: 344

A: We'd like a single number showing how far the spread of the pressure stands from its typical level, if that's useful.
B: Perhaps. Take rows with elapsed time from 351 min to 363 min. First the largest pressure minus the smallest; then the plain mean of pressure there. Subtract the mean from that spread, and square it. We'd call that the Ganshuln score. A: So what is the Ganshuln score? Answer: 76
